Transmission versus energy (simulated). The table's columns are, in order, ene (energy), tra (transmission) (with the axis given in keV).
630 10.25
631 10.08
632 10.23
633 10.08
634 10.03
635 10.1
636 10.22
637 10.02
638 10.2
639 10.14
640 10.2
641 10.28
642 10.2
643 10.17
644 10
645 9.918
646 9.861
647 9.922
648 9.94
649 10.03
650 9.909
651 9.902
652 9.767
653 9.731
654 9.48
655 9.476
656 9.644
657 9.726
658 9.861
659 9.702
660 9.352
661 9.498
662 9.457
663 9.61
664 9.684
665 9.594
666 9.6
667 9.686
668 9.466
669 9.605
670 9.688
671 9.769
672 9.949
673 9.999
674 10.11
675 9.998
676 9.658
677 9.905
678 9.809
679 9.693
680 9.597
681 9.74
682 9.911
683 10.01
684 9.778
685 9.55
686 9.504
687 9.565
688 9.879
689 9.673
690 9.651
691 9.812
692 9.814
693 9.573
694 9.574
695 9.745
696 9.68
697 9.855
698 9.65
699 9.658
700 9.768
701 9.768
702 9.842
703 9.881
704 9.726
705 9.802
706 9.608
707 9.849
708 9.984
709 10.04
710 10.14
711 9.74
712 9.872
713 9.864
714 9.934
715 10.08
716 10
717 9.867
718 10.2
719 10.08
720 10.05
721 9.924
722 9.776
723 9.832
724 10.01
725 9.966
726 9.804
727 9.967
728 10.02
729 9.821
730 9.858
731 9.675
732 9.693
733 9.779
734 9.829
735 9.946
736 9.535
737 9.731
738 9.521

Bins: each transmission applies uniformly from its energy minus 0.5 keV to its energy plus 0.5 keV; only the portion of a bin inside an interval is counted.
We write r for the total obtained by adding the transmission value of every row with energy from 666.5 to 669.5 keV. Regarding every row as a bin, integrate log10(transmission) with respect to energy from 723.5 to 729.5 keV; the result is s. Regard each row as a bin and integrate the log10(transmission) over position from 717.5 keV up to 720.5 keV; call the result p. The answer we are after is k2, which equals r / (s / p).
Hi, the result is 14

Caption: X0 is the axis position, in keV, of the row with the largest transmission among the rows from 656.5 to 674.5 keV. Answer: 674 keV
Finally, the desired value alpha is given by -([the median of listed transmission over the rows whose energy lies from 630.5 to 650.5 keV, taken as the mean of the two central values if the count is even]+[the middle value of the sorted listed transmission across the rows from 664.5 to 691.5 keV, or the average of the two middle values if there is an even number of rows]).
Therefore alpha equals -19.8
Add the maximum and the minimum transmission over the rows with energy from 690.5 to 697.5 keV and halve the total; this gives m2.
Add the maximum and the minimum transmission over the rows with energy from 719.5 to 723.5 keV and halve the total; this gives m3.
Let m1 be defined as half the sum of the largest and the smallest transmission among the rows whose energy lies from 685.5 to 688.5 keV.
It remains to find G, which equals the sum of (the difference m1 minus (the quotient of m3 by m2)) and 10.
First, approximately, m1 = 9.69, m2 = 9.7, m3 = 9.9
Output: 18.7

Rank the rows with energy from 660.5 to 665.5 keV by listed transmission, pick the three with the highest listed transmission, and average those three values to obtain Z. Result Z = 9.6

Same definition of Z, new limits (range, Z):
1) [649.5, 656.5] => 9.9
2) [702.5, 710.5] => 10.1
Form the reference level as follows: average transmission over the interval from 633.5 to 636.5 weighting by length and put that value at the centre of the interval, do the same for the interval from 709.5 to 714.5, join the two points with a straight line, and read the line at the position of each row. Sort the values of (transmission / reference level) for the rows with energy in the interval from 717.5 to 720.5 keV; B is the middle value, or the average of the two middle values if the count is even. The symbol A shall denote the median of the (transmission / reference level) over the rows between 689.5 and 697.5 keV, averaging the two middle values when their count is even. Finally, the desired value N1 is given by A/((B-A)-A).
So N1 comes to -1.047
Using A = 0.976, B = 1.02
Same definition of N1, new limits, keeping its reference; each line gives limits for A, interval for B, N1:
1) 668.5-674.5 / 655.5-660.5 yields -0.981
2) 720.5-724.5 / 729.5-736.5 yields -0.993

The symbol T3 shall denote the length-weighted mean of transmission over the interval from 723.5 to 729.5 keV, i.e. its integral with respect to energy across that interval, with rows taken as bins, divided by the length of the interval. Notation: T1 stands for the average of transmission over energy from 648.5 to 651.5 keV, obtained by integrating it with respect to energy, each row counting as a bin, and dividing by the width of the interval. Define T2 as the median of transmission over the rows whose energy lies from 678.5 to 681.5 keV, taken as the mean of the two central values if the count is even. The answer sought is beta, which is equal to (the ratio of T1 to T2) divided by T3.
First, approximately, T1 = 9.9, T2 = 9.7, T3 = 9.9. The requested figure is 0.103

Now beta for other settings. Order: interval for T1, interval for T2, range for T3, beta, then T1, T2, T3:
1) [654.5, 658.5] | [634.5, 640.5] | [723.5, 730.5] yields 0.096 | 9.7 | 10.2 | 9.9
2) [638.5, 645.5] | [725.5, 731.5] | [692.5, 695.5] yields 0.107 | 10.1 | 9.8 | 9.6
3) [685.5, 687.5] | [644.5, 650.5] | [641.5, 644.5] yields 0.095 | 9.5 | 9.9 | 10.1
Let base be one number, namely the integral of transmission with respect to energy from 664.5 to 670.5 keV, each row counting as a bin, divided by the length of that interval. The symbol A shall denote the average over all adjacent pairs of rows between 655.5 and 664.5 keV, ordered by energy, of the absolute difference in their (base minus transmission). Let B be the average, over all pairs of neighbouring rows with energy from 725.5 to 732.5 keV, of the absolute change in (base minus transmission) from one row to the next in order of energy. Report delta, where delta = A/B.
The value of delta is 1.3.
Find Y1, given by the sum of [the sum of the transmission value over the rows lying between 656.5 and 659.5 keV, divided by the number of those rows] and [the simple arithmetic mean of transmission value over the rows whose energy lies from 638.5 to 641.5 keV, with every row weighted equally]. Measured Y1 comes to 20.0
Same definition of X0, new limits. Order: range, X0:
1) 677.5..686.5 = 683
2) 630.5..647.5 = 641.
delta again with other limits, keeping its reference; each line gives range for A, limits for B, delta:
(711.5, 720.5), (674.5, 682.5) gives 0.7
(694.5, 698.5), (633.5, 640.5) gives 1.3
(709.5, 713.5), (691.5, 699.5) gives 1.5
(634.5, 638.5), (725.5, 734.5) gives 1.7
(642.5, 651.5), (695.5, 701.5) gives 0.8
